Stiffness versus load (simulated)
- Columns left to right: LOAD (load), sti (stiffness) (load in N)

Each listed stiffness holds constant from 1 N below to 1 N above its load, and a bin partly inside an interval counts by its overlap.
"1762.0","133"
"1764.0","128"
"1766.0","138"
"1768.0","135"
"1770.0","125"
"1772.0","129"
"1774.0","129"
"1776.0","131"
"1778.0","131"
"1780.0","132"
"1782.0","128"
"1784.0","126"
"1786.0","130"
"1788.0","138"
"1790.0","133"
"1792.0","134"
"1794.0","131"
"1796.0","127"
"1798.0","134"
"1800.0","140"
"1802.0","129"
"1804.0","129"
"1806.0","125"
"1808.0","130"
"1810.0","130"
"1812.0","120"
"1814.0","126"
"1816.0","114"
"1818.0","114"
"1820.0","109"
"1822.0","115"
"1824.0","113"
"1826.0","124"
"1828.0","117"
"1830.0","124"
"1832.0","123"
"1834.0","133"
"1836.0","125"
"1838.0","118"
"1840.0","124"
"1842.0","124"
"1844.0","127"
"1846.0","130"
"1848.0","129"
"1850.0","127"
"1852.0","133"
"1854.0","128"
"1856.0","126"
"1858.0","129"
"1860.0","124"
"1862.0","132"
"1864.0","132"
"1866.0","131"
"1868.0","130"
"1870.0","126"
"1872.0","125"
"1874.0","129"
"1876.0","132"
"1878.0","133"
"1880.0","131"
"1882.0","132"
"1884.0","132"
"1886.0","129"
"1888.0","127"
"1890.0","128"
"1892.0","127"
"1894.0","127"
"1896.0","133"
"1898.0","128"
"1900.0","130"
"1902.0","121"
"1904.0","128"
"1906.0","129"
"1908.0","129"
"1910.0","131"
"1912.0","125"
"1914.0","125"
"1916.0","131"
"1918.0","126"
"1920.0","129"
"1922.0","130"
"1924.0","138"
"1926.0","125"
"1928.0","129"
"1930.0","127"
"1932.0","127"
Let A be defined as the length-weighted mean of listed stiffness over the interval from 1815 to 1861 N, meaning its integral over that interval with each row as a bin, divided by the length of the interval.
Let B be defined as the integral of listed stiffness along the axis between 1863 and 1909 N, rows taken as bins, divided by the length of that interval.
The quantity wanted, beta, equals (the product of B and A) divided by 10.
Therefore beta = 1588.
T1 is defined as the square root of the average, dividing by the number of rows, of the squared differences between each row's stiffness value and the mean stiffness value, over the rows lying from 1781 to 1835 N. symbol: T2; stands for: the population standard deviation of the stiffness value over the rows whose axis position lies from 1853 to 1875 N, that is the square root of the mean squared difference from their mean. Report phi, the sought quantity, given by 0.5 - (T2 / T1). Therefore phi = 0.16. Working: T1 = 7.8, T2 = 2.7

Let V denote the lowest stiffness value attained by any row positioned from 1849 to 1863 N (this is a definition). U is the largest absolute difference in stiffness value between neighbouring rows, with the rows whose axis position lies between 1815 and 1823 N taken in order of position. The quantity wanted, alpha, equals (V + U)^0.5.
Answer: 11.4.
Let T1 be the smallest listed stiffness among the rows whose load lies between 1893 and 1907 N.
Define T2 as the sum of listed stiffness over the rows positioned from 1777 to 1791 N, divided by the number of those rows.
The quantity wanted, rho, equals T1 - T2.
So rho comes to -10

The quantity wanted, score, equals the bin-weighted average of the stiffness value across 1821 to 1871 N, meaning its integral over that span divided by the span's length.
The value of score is 126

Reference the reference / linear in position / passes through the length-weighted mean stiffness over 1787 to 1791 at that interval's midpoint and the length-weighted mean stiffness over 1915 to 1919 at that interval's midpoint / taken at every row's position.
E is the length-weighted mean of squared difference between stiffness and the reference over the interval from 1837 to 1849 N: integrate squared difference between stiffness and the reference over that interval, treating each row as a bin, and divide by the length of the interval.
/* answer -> 69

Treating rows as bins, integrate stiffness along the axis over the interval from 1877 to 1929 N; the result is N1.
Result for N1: 6706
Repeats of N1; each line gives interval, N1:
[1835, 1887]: 6676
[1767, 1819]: 6700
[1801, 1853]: 6424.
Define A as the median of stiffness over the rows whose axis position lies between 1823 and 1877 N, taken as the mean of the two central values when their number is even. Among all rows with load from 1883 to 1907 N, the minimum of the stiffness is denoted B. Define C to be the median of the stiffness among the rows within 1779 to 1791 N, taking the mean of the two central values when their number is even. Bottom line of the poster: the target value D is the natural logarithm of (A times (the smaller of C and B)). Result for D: 9.64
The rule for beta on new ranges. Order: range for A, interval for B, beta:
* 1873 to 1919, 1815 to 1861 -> 1585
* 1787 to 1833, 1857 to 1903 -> 1615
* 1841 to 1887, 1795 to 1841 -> 1597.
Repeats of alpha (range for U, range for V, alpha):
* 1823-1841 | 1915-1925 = 11.7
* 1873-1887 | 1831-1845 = 11.0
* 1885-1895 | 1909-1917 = 11.3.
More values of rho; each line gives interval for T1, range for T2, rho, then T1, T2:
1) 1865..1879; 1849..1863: -3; 125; 128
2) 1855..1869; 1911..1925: -5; 124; 129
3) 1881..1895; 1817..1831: 10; 127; 117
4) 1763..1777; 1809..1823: 7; 125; 118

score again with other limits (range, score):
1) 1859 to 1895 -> 129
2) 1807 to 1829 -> 119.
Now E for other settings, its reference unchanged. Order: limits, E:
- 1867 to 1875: 17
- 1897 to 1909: 12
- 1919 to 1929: 22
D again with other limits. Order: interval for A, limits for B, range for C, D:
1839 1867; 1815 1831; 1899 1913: 9.55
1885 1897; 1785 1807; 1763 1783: 9.68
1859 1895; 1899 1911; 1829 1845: 9.66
